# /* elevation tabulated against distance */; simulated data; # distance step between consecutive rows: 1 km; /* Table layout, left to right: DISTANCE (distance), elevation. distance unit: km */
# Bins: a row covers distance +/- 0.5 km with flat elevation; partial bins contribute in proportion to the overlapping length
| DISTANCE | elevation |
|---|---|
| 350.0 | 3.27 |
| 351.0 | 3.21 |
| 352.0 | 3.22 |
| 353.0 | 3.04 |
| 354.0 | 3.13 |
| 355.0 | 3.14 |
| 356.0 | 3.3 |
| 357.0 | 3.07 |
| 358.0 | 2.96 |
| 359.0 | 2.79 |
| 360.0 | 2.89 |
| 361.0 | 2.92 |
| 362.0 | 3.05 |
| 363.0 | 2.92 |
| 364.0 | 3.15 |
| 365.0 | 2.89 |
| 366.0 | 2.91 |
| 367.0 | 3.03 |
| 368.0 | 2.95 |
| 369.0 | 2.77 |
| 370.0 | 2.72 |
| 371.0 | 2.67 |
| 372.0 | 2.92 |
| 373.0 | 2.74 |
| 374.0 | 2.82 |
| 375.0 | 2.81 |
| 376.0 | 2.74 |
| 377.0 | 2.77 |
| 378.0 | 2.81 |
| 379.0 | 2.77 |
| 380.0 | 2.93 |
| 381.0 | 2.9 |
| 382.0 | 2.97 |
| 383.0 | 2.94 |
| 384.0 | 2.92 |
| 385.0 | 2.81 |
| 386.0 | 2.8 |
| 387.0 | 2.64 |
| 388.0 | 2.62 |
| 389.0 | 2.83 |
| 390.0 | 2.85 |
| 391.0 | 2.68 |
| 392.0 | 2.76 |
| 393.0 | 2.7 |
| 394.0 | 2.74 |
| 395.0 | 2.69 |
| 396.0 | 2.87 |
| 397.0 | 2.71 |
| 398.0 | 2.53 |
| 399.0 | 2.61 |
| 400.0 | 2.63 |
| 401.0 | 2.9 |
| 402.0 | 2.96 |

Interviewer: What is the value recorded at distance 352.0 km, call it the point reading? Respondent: 3.22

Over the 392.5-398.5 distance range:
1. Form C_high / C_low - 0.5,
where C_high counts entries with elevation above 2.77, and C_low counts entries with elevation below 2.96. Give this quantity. -0.3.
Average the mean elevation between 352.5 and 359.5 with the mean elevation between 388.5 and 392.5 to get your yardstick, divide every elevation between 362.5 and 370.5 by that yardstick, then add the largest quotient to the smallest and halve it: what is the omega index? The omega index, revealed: 1.00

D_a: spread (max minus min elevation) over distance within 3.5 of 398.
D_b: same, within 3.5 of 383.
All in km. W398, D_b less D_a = -0.2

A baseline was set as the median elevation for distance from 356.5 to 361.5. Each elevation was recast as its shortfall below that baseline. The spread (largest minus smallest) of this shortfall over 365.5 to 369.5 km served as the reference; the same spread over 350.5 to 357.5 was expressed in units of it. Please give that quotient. 1.0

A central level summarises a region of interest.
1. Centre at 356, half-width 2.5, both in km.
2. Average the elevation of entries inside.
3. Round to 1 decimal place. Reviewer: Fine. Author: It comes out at 3.1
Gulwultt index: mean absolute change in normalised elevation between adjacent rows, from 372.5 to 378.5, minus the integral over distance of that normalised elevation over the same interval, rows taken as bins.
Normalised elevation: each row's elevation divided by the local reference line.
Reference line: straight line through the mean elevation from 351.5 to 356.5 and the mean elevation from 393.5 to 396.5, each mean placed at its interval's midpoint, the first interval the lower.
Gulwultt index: -5.63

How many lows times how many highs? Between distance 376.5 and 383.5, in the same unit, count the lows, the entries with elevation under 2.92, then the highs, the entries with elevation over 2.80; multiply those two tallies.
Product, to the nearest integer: 20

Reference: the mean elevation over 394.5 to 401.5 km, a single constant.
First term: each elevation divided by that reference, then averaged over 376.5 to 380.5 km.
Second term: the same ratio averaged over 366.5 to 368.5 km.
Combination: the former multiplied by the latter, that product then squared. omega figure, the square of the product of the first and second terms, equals 1.33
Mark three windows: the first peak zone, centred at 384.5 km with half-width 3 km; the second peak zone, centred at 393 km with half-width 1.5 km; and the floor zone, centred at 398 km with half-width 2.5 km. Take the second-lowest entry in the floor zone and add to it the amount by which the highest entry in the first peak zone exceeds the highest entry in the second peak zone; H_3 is 2.82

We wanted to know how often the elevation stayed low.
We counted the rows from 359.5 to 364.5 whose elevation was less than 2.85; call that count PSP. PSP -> 0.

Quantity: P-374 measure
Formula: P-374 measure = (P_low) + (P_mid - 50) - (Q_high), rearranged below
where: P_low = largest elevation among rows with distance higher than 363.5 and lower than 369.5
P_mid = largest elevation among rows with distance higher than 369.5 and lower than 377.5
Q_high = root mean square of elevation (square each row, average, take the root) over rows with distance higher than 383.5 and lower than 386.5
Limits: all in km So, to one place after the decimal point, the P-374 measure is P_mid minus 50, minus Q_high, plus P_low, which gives -46.8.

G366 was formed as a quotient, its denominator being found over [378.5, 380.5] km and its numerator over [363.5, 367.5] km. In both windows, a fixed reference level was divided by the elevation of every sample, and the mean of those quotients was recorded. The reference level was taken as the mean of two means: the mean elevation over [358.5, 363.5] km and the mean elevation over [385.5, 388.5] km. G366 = 0.95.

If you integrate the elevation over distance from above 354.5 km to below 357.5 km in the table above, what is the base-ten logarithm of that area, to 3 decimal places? 0.978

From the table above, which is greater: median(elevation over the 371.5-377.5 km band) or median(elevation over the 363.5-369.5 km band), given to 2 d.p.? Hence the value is 2.93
